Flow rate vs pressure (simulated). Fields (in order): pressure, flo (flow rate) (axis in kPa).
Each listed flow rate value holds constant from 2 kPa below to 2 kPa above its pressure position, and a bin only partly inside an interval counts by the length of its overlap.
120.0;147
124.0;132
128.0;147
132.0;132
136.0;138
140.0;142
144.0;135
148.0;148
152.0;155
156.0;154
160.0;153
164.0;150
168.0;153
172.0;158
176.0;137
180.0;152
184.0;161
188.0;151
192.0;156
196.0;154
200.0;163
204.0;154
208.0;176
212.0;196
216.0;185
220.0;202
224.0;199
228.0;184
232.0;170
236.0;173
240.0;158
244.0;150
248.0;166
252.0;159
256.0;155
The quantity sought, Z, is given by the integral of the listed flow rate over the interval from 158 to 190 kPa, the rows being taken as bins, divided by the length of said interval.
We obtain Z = 152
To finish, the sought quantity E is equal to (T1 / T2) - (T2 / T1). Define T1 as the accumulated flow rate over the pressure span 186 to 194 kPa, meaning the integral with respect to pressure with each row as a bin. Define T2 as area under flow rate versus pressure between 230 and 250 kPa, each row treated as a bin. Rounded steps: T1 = 1228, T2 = 3268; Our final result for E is -2.3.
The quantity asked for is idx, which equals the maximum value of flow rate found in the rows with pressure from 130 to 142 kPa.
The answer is 142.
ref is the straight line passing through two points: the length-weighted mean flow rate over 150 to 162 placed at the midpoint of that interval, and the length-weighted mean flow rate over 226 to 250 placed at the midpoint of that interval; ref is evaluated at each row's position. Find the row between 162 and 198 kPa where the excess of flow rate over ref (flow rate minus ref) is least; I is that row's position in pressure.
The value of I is 176.0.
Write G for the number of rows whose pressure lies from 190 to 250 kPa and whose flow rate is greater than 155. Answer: 12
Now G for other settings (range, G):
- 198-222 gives 5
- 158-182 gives 1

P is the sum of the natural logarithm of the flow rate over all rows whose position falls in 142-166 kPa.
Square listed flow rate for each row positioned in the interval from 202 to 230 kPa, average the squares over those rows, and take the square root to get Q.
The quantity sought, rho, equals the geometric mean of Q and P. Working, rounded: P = 30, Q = 186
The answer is 75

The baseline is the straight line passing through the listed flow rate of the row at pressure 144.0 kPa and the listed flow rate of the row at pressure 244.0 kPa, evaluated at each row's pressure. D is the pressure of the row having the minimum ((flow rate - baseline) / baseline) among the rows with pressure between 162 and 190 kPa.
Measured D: 176.0 kPa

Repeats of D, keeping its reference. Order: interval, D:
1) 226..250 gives 244.0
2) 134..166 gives 144.0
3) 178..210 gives 188.0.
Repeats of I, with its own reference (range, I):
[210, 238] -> 232.0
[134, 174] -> 144.0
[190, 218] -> 204.0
